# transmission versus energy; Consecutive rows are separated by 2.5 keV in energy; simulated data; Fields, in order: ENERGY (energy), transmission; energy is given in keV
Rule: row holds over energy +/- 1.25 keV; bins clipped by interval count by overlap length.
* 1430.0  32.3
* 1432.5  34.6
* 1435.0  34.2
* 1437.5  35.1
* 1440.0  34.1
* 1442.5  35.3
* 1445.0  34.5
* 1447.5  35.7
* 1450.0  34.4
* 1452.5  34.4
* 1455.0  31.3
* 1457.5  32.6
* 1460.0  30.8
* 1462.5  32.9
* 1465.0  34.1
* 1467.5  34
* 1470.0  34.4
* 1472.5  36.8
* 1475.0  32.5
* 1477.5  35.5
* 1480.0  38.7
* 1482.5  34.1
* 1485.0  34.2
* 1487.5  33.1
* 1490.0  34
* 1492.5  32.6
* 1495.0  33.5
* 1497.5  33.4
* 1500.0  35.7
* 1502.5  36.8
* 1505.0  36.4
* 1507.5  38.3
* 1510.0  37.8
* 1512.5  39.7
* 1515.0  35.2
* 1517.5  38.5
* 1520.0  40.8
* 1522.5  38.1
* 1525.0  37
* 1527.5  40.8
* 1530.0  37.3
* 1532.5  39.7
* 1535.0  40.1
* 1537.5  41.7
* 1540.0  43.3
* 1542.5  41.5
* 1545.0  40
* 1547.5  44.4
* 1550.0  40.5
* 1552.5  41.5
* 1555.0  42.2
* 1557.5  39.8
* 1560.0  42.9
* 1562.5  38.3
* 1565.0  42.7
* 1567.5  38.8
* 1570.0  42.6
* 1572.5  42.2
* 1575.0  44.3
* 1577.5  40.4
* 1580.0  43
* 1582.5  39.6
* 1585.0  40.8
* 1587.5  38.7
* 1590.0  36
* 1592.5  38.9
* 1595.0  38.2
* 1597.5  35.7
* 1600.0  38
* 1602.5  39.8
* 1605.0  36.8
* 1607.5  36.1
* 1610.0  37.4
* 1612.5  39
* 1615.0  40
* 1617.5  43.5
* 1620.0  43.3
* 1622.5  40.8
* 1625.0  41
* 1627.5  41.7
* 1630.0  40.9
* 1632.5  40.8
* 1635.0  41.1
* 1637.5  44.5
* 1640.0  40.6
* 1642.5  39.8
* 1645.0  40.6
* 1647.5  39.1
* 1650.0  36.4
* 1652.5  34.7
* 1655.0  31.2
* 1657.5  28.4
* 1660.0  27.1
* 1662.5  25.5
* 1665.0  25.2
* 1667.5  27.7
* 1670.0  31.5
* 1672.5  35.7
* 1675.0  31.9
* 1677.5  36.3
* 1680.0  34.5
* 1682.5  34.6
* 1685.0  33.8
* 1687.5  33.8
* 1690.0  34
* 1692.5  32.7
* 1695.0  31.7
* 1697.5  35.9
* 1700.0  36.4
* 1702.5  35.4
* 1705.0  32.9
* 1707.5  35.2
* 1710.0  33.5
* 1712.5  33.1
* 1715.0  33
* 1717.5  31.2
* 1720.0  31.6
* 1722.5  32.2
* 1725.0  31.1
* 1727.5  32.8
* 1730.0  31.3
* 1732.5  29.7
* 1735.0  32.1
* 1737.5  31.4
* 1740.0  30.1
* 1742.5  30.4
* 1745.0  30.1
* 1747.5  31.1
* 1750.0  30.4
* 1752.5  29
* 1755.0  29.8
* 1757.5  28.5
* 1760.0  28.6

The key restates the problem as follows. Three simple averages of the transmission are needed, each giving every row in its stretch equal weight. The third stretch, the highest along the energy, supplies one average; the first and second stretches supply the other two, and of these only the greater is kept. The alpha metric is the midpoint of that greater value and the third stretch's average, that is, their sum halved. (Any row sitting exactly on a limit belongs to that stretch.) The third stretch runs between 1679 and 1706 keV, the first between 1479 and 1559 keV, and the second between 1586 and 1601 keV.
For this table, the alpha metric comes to 36.2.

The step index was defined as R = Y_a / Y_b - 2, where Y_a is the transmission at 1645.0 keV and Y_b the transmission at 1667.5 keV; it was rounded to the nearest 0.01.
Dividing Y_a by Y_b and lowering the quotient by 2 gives -0.53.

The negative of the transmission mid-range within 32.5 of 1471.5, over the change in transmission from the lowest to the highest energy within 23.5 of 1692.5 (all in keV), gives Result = -23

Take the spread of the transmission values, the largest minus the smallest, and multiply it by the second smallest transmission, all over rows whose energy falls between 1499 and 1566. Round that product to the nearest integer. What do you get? 328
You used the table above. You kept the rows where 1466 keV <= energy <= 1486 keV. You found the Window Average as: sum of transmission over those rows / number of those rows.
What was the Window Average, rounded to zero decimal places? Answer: 35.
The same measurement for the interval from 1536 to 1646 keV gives 41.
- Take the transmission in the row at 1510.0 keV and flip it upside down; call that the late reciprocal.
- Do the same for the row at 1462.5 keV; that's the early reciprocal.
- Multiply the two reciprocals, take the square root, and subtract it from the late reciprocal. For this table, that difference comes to -0.002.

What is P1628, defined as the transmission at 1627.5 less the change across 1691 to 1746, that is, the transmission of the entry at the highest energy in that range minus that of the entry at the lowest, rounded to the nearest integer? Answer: 44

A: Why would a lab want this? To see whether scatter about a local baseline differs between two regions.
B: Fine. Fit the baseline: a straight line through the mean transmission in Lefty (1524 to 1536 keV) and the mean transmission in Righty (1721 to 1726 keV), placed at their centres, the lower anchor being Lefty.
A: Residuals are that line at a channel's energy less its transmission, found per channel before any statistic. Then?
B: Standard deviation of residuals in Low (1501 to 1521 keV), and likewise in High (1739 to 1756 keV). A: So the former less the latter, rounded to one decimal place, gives 1.3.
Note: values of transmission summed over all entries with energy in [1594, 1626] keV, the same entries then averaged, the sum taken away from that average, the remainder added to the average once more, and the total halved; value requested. -216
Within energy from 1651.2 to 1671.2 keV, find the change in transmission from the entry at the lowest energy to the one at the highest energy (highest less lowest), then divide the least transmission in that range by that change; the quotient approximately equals -8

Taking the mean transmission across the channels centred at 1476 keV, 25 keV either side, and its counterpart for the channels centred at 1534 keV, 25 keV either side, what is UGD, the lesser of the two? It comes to 33.9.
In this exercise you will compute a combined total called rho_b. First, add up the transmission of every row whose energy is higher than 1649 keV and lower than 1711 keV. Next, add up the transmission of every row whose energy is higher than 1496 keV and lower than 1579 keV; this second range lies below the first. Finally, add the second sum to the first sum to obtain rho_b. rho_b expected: 2129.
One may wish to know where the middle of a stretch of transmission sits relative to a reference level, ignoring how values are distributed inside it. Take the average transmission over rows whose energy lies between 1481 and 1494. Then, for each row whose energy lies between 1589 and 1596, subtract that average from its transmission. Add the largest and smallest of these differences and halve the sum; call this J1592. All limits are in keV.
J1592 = 4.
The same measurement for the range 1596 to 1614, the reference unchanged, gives 4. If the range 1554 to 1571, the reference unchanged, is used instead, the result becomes 7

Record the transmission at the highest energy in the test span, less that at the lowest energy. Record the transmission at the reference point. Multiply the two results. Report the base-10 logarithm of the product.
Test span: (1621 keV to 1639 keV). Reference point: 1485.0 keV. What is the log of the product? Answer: 2.10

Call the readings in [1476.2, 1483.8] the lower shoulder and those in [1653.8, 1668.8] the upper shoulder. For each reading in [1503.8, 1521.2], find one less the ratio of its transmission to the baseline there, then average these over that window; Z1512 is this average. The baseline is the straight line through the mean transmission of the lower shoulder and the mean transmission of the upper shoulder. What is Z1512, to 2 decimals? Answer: -0.10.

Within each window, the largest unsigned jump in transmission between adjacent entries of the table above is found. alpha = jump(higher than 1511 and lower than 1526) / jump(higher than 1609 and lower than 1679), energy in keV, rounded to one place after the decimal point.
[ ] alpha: 1.0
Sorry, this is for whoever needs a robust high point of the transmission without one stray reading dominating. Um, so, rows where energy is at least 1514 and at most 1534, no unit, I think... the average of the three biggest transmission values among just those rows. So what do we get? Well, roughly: 40.4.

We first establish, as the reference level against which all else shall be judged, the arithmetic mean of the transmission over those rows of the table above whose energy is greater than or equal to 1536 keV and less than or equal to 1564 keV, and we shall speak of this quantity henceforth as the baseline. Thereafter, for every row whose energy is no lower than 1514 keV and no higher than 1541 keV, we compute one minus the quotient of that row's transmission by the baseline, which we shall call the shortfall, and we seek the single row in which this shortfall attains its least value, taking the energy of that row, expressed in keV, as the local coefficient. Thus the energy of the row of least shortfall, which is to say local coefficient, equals 1540.0 keV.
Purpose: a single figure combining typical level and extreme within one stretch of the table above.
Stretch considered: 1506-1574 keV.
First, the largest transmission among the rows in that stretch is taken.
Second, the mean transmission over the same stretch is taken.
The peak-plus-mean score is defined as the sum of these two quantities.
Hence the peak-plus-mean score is 85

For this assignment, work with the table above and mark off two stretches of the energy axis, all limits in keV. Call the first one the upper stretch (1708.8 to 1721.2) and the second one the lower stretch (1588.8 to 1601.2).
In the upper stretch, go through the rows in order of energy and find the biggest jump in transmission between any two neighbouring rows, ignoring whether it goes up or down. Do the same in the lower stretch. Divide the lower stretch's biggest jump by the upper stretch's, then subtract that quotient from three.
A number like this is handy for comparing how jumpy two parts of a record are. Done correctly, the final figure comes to 1.4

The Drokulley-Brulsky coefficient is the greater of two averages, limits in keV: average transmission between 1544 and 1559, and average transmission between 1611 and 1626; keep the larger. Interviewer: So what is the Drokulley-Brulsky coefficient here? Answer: 41.4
